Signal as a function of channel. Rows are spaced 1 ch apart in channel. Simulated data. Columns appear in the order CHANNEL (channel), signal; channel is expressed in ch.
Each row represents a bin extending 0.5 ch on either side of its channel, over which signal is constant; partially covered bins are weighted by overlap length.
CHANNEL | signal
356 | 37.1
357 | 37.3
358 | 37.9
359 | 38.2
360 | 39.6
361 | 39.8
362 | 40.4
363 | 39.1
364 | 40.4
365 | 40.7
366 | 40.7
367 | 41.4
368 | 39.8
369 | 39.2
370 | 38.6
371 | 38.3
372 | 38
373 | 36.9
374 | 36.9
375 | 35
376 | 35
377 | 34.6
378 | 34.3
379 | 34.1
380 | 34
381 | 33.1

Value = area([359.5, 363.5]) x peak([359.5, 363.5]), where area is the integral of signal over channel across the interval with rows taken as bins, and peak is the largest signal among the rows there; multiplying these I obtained 6420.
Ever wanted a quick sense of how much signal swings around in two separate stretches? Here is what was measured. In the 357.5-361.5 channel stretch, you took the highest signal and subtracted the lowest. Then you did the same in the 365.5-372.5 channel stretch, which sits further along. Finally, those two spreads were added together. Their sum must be 5.3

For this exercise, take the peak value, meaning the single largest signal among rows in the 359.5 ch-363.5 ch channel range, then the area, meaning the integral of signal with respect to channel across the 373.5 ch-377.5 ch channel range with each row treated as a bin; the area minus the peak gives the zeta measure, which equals 101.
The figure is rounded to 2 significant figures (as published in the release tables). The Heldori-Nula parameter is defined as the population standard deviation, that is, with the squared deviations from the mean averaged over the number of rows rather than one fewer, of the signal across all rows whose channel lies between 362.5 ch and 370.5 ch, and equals 0.90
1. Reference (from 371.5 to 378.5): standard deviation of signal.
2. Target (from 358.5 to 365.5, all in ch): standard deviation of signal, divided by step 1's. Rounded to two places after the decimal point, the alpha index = 0.61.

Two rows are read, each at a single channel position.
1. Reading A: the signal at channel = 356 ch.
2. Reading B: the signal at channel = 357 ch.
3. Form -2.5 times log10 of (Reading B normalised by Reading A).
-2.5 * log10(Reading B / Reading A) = -0.01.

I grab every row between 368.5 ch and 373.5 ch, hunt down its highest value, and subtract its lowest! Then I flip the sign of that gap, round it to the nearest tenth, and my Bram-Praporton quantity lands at -2.3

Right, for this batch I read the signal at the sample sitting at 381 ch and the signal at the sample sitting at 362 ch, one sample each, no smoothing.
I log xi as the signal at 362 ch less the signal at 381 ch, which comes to 7.3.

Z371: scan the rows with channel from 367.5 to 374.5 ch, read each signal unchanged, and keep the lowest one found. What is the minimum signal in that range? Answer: 36.9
